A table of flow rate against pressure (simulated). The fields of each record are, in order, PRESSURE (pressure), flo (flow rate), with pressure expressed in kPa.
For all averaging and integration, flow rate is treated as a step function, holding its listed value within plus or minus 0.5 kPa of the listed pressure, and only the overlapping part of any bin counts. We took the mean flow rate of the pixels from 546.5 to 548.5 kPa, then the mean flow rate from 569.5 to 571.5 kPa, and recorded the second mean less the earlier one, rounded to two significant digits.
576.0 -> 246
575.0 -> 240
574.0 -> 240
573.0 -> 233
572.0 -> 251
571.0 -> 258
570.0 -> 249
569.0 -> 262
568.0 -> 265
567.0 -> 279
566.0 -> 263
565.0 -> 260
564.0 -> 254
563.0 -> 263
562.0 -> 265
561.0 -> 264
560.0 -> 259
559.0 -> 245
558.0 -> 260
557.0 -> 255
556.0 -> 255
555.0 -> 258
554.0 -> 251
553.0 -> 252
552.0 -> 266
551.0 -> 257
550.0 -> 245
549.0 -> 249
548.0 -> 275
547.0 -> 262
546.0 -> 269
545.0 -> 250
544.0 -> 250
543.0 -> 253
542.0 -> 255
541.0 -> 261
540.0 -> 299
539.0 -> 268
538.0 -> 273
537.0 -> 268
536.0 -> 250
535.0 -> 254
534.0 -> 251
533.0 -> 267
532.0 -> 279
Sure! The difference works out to -15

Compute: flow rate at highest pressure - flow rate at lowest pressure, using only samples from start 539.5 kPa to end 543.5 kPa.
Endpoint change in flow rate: -46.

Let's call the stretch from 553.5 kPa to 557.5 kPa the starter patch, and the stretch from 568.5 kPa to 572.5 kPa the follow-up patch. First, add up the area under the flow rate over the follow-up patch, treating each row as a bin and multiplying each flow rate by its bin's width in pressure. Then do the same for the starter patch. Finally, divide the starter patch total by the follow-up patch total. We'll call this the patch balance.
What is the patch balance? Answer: 1.00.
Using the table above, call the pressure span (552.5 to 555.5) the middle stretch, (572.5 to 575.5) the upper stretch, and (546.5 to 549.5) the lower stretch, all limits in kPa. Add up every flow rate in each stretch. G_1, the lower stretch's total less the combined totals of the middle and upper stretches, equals -688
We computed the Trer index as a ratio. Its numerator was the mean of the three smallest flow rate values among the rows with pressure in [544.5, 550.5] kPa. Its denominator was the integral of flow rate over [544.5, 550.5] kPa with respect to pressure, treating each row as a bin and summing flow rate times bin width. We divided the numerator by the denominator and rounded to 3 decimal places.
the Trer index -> 0.160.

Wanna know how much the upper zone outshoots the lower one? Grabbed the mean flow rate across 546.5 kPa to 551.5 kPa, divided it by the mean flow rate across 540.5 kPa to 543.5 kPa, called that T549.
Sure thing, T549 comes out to 1.00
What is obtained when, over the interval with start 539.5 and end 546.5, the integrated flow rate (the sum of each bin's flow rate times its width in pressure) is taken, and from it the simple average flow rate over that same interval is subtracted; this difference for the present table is 1575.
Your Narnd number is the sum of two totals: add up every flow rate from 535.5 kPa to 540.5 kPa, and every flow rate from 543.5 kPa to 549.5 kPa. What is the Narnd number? 2913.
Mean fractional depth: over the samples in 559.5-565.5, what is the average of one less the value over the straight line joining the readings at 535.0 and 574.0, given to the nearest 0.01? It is -0.07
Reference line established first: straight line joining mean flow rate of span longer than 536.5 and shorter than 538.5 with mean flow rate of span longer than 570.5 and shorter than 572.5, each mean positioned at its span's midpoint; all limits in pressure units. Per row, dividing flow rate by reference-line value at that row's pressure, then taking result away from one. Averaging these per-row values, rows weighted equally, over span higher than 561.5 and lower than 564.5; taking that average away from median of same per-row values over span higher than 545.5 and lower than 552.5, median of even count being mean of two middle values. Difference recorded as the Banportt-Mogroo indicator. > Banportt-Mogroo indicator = 0.024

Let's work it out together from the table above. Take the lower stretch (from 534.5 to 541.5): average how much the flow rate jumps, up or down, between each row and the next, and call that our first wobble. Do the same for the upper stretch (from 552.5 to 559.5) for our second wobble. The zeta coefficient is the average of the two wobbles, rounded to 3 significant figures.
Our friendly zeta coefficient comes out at 11.0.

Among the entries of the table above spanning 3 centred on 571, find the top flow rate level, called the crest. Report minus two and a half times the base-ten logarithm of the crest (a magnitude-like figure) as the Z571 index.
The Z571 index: -6.03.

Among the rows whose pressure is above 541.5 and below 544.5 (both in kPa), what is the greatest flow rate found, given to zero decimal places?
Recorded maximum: 255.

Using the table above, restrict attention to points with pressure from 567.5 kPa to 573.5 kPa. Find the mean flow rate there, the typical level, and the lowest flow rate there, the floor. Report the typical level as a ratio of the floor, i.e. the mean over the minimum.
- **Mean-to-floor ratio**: 1.09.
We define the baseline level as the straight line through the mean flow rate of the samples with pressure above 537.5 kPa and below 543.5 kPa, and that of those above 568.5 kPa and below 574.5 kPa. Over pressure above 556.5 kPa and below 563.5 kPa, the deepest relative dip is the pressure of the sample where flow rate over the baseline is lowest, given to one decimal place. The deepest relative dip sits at 559.0 kPa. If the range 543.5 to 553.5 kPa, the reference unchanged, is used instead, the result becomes 550.0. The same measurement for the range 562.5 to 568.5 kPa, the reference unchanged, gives 564.0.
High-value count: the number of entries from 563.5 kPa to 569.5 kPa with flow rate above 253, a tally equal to 6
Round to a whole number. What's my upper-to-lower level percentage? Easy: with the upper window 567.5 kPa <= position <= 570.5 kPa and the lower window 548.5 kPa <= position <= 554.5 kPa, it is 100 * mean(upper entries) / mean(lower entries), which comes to 102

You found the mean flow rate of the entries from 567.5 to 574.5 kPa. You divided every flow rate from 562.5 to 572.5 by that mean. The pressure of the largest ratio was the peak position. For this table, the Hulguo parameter 567.0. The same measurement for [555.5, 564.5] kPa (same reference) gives 562.0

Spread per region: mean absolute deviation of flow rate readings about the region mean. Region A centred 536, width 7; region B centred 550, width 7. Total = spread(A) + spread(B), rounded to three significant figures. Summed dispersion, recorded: 16.8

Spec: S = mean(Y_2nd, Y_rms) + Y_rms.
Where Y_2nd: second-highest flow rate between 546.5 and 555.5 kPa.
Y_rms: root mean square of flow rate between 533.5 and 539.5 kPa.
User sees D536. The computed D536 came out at 524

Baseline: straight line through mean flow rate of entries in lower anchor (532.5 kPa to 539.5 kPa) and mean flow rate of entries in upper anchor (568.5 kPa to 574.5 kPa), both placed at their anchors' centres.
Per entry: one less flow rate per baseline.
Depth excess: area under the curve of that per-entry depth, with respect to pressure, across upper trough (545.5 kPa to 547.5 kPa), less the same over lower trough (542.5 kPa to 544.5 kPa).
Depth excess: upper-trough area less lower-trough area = -0.117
